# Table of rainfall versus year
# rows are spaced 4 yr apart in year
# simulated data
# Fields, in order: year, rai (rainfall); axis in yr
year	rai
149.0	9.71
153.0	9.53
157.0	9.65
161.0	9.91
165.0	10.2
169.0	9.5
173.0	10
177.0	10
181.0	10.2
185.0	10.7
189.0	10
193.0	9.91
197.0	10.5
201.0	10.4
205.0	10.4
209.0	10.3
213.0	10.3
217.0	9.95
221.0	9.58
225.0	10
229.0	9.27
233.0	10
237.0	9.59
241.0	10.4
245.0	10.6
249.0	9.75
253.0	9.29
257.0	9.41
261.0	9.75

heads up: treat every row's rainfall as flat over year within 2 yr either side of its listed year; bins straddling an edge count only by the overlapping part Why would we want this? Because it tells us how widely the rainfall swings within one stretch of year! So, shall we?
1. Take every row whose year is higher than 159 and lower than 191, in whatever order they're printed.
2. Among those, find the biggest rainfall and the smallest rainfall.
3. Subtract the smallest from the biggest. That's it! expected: 1.20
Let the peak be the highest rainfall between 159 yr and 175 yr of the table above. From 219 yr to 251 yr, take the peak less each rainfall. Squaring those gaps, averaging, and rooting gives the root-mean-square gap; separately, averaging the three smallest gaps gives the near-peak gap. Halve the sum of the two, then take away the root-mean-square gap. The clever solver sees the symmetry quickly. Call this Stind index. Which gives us -0.32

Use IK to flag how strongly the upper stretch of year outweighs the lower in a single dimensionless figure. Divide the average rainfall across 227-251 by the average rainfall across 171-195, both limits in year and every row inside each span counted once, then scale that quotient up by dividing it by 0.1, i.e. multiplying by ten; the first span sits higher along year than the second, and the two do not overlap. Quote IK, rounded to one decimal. 9.8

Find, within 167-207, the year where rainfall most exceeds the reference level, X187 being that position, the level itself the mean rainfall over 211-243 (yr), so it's 185.0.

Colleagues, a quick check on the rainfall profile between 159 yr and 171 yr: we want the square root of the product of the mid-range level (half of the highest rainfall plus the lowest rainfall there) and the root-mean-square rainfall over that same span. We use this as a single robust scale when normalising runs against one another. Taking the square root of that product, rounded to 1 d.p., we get 9.9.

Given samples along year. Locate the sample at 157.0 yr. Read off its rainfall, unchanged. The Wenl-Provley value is 9.65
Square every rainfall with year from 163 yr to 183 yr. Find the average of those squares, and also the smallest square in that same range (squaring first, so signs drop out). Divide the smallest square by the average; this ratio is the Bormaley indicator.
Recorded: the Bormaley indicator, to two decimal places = 0.91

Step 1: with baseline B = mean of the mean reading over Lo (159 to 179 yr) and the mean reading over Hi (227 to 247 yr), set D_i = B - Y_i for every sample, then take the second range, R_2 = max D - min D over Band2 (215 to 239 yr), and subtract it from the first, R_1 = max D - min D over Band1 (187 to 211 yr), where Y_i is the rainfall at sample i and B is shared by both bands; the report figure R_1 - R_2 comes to -0.14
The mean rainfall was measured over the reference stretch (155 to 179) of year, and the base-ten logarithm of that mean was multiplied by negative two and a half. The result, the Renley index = -2.487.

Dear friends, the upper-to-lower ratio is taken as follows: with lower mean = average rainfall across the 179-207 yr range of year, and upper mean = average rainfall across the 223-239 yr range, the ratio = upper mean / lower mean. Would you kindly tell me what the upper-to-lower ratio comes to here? 0.943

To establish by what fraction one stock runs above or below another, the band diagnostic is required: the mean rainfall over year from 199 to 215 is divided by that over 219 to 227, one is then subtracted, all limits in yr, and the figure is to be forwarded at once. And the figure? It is 0.06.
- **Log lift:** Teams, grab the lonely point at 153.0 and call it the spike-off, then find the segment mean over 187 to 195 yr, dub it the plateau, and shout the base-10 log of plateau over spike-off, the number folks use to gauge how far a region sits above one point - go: 0.019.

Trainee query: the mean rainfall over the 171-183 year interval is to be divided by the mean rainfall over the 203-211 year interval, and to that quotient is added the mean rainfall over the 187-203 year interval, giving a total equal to 11.2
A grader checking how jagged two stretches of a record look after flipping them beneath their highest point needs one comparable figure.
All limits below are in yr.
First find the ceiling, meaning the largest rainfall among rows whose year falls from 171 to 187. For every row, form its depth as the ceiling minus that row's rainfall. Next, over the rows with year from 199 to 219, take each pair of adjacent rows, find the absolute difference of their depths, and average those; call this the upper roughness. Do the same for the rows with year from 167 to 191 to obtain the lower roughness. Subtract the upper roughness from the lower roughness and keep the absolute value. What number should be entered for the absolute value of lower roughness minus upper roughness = 0.27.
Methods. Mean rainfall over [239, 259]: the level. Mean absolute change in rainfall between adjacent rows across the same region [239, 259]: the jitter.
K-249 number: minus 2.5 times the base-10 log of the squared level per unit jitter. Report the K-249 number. -5.95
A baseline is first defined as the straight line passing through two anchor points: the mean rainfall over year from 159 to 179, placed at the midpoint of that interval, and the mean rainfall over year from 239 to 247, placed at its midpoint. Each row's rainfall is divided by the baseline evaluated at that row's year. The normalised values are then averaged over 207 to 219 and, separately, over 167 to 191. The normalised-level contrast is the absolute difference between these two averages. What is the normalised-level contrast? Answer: 0.015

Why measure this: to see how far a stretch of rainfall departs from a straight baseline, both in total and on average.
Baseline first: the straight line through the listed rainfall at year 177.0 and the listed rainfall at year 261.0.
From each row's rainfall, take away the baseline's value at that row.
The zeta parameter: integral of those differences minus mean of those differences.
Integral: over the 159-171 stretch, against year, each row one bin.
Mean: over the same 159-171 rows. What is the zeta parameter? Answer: -1.8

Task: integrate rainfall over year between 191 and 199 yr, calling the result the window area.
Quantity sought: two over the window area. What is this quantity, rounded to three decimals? 0.024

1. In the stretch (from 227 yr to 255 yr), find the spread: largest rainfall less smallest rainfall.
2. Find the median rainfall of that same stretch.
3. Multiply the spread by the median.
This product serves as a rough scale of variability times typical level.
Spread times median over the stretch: 13.0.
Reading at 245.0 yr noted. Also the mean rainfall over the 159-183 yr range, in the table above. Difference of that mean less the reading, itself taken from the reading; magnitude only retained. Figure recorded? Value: 11.2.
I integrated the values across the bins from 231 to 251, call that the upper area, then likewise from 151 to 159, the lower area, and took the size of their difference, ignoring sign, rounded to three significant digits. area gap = 125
